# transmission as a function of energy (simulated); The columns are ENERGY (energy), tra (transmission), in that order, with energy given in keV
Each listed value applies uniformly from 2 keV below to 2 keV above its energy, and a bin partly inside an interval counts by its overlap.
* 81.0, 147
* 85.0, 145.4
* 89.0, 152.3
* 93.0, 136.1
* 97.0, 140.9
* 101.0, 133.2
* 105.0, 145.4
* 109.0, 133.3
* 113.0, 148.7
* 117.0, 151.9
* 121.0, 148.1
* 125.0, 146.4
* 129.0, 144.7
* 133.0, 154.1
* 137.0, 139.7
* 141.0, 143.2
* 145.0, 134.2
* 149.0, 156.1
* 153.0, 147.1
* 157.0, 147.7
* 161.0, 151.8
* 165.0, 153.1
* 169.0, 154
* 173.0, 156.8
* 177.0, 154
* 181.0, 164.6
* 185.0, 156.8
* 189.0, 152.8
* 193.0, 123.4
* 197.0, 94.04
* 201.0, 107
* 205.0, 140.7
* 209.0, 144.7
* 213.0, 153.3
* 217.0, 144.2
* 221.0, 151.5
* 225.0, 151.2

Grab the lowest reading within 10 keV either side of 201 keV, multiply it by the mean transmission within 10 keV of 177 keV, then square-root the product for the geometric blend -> 122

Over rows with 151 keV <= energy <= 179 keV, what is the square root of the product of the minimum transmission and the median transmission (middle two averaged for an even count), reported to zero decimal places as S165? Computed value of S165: 150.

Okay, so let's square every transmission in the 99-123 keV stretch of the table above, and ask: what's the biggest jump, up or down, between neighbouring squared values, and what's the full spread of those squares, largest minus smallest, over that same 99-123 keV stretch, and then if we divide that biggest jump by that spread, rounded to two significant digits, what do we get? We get 0.81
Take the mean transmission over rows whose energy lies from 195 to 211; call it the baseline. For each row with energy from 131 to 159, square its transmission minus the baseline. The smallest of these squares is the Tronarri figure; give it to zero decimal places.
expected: 159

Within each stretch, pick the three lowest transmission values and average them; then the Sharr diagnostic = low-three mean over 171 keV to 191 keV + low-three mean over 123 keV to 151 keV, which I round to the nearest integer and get 294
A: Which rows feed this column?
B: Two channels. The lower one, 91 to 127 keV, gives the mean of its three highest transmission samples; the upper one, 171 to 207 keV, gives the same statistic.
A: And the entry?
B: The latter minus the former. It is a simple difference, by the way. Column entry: 10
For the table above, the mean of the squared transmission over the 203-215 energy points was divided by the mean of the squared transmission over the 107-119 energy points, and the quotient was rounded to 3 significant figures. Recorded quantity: 1.02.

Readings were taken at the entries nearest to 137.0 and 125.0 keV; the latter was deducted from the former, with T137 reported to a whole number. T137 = -7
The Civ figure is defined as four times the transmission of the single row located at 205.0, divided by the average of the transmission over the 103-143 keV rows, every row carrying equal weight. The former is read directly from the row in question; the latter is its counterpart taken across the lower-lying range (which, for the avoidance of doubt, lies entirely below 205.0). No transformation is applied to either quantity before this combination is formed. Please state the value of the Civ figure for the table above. 3.87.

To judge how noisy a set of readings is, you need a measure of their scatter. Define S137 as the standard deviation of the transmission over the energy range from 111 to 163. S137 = 6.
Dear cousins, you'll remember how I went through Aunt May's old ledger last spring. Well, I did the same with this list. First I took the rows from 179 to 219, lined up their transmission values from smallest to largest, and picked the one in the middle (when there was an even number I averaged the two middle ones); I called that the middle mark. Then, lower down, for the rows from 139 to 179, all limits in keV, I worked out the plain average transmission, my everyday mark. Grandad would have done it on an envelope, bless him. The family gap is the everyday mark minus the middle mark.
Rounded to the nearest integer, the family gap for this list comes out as 5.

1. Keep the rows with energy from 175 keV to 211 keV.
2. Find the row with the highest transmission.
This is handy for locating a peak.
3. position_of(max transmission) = 181.0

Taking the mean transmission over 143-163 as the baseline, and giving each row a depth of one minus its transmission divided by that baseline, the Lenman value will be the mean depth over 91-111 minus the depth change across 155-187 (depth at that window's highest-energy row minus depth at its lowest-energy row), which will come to 0.13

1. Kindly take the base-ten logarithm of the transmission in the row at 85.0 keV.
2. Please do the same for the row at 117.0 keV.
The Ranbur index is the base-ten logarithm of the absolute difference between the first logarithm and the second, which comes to -1.72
